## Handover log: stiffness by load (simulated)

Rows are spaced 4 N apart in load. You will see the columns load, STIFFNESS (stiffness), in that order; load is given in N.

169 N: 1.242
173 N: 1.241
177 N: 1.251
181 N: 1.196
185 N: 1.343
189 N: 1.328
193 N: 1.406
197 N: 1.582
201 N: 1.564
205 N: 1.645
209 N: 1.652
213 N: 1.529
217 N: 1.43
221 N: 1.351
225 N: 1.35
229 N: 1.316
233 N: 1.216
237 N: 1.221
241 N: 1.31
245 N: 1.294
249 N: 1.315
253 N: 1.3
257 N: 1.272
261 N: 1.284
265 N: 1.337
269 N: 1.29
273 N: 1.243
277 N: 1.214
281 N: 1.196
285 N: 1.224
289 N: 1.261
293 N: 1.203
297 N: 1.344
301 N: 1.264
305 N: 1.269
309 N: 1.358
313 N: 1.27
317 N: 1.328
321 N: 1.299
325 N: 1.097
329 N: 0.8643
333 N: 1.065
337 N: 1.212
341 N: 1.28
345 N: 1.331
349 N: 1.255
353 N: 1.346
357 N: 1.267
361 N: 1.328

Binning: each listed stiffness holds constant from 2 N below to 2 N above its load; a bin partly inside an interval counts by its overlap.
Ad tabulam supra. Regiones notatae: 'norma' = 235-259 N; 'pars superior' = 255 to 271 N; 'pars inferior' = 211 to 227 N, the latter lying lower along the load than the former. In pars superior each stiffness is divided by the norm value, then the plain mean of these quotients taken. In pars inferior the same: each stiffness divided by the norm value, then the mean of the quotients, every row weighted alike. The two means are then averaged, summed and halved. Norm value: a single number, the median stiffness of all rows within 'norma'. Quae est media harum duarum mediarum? 1.05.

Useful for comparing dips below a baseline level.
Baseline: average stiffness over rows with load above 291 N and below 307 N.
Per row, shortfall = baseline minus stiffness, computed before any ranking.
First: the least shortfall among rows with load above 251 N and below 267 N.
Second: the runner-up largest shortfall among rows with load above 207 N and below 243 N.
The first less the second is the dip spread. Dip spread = -0.116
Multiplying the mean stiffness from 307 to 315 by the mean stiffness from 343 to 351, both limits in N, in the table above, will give 1.70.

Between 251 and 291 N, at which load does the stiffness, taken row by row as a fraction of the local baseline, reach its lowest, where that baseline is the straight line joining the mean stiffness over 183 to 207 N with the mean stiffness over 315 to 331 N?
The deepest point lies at 281 N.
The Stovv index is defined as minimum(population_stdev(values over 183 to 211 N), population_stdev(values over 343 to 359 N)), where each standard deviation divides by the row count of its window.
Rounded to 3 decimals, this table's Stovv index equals 0.039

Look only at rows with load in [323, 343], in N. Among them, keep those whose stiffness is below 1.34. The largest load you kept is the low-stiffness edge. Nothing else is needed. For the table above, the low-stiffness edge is 341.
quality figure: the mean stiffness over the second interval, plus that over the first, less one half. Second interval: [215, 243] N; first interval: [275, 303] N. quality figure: 2.06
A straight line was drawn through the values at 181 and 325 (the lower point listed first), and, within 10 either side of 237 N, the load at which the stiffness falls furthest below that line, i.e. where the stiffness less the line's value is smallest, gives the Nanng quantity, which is 233 N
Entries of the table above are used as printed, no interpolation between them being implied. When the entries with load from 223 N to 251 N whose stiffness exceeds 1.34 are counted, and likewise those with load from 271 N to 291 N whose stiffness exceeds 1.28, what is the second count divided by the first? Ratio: 0.0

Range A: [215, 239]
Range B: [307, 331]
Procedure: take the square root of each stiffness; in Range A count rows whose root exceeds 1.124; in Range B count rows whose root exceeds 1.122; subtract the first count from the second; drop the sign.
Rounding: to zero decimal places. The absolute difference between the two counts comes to 0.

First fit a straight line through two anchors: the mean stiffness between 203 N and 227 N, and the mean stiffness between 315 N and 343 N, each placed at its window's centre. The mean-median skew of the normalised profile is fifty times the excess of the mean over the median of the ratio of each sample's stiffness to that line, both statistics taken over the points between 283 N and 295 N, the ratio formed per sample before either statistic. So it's 0.60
